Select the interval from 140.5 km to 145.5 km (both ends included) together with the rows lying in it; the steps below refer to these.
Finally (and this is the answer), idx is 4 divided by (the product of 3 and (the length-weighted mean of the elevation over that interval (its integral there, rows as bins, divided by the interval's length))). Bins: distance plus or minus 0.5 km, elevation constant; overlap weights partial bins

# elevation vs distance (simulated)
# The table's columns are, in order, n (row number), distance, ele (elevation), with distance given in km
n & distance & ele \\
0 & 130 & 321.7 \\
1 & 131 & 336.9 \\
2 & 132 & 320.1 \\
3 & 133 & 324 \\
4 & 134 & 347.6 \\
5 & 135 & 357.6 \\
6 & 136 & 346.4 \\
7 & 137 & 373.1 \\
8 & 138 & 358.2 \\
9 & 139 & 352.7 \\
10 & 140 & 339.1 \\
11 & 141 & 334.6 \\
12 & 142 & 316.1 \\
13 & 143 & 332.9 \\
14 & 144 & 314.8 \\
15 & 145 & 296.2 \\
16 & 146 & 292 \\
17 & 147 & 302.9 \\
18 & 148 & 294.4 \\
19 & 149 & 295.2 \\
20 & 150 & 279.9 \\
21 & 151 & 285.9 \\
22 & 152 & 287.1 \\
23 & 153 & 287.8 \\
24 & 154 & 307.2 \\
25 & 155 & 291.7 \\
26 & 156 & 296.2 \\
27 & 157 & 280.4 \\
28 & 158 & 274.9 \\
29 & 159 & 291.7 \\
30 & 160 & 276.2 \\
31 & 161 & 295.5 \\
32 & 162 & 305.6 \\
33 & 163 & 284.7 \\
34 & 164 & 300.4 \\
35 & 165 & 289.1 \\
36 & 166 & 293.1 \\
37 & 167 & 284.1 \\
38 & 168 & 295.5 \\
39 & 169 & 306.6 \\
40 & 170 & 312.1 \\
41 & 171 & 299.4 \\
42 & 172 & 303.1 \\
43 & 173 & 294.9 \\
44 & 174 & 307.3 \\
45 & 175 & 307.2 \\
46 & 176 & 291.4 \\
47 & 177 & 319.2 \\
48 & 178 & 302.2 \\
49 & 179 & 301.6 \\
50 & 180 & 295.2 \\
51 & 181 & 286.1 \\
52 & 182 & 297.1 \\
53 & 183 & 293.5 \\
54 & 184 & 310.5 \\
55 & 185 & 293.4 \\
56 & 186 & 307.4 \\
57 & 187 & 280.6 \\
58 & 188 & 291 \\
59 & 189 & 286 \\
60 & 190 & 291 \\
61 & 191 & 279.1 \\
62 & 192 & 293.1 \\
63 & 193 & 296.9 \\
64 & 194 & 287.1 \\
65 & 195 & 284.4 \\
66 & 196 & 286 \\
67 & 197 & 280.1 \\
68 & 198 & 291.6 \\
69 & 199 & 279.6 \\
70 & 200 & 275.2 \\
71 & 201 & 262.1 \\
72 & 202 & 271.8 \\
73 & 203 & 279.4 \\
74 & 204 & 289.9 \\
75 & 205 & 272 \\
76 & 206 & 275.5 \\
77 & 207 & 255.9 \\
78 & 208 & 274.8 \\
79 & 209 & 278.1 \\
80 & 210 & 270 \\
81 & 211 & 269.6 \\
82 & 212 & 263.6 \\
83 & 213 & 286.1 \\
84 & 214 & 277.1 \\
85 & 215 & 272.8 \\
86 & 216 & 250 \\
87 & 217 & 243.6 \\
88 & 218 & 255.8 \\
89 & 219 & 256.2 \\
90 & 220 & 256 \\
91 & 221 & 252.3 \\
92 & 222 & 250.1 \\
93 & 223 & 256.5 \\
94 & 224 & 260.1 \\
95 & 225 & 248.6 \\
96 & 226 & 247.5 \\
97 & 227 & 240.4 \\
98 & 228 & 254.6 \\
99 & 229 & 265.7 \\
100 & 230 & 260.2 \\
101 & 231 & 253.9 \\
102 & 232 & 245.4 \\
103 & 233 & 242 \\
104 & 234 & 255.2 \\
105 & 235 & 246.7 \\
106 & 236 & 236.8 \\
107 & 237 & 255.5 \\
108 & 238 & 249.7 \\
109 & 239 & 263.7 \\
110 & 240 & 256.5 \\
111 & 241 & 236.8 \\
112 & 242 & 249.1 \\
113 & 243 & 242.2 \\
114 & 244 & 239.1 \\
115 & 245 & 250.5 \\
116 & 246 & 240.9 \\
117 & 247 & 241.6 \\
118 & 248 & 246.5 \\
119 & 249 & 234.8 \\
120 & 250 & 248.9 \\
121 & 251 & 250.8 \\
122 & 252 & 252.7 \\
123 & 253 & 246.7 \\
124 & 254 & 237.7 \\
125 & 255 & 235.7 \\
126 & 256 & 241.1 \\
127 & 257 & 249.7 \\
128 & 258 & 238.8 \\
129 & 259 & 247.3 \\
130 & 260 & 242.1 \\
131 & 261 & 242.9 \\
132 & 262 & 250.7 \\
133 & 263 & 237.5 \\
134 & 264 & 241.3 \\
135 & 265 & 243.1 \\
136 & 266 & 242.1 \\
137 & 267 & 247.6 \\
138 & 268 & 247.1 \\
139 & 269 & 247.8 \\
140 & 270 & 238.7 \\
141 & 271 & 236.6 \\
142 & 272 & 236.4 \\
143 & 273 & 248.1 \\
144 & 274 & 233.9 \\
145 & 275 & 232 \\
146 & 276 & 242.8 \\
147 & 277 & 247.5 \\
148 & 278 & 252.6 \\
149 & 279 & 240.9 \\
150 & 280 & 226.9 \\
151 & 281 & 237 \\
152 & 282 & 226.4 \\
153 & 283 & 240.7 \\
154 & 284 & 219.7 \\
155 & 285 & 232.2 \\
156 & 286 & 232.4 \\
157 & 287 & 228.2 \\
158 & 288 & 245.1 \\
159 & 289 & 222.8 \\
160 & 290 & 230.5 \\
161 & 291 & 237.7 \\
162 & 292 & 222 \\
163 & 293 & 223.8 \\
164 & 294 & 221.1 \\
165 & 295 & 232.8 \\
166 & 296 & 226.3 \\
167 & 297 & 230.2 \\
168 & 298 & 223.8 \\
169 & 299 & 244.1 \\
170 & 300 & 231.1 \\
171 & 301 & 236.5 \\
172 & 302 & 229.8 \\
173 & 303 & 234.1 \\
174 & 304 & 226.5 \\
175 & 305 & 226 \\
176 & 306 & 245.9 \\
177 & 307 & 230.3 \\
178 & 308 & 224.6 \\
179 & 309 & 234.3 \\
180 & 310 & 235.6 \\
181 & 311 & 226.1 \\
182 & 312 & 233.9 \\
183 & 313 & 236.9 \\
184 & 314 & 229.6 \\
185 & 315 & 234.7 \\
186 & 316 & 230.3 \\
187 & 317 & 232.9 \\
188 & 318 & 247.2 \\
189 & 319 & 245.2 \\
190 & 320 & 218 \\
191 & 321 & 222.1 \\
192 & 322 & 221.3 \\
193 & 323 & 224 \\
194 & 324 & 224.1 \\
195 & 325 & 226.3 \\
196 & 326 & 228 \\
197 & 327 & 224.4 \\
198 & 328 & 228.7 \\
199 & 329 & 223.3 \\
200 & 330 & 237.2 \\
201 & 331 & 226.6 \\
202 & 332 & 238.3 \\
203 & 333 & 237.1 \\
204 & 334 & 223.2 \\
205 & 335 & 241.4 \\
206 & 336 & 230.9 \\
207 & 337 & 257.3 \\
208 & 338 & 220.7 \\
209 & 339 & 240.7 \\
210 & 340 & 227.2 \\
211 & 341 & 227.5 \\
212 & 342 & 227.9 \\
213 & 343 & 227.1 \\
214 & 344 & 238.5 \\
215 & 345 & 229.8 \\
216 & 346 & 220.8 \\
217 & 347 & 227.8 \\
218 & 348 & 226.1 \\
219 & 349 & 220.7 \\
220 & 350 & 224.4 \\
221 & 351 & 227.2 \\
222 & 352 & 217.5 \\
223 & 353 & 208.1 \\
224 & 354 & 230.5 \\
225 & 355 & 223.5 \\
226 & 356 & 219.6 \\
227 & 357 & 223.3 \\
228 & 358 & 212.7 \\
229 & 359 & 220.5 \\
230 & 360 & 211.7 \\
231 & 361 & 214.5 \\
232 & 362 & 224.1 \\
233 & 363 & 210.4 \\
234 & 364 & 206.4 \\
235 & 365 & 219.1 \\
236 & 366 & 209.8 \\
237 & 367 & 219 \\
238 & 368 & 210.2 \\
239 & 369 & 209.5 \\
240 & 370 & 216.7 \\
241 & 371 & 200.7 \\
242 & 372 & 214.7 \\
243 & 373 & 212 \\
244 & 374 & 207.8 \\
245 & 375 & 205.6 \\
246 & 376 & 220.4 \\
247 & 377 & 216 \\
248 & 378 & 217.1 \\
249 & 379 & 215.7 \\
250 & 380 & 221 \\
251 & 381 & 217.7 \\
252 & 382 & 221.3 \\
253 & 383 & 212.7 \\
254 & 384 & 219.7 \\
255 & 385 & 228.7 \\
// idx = 0.0042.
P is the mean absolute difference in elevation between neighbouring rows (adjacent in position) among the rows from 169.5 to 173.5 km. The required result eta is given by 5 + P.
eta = 13.2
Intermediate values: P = 8.2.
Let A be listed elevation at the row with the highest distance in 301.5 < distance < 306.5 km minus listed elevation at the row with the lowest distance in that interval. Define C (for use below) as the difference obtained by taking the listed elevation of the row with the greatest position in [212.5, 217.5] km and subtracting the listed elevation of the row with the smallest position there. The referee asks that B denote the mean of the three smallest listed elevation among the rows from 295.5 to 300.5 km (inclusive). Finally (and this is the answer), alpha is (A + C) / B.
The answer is -0.12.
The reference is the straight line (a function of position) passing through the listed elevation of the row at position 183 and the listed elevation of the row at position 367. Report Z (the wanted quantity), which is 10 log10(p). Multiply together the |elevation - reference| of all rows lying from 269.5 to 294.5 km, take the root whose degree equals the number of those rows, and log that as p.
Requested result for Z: 12.3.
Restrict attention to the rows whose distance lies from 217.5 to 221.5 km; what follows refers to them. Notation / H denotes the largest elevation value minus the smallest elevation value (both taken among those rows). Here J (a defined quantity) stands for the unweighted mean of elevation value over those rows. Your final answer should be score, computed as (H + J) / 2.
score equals 129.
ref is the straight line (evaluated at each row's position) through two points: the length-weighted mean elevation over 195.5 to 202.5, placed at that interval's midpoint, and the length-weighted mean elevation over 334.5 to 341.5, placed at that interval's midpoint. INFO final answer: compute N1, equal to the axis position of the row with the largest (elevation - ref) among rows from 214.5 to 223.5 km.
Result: 215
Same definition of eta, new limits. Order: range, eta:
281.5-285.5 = 20.9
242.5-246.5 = 13.0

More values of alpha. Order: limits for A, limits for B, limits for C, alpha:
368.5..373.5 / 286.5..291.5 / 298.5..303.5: -0.03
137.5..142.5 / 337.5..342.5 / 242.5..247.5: -0.19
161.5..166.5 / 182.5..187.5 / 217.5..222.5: -0.06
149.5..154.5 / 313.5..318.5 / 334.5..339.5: 0.12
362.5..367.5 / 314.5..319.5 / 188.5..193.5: 0.08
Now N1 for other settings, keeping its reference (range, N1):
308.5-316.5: 313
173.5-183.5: 177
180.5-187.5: 184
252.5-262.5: 262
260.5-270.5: 262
